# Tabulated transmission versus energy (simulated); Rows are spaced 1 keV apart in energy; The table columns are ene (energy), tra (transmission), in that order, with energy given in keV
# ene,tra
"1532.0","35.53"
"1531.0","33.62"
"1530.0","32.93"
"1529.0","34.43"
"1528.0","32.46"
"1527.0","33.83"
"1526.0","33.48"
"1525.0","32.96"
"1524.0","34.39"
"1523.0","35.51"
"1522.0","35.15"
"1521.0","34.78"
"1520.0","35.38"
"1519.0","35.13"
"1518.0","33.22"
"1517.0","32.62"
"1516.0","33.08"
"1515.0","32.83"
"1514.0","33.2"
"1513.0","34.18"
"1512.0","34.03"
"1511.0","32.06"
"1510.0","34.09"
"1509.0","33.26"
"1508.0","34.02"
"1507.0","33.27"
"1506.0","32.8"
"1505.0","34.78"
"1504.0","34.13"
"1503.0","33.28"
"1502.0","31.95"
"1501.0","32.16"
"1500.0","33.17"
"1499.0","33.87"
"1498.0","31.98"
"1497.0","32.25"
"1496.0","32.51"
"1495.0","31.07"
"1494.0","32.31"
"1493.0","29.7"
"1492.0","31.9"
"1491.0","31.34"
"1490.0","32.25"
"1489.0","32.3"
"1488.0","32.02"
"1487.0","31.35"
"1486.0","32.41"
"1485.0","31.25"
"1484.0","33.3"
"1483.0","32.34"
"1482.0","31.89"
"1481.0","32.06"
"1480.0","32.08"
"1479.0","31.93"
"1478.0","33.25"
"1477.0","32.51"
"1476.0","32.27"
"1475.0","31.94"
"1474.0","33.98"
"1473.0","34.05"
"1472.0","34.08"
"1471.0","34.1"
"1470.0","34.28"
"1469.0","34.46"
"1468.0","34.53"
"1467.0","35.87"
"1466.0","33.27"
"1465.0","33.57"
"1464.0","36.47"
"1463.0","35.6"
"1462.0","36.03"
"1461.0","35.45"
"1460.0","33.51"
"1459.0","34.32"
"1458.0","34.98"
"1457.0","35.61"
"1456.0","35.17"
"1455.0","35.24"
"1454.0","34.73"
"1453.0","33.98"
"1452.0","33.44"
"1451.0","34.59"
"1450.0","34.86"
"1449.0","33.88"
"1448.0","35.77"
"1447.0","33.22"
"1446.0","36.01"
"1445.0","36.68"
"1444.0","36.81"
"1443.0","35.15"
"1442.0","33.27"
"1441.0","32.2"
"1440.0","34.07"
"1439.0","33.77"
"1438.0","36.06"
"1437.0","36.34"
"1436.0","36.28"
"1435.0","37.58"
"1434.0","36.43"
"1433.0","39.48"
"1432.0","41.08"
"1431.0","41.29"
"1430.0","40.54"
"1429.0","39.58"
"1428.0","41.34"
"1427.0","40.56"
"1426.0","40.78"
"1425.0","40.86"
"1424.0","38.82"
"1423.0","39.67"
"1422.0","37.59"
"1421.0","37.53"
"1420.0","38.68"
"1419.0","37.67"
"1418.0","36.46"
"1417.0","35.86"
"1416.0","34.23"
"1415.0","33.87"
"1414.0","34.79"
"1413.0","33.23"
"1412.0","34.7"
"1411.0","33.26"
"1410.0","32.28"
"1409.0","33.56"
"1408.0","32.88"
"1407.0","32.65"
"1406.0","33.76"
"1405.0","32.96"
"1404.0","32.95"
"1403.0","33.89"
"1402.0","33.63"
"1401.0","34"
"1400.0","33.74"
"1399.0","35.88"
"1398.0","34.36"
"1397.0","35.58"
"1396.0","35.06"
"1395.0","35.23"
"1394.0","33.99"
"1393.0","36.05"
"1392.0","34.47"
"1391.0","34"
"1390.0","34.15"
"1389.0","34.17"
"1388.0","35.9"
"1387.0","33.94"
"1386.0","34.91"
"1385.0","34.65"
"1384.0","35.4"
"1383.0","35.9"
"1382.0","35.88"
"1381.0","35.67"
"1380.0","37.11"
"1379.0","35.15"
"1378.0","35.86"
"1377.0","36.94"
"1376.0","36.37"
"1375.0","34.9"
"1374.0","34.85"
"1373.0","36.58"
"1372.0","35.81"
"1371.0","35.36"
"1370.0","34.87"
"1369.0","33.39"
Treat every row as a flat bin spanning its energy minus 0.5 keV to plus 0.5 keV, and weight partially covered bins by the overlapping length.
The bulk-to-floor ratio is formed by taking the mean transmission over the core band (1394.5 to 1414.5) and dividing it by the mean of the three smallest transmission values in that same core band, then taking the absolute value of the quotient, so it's 1.04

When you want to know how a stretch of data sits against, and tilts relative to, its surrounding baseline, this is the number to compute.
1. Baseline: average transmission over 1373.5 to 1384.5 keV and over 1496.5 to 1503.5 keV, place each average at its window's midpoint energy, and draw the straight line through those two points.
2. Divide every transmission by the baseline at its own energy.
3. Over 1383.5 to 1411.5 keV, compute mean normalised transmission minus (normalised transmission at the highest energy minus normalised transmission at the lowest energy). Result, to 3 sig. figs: 1.01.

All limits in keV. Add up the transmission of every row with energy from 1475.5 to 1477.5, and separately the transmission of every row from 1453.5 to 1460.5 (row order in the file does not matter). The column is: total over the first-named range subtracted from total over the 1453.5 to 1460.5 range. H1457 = 179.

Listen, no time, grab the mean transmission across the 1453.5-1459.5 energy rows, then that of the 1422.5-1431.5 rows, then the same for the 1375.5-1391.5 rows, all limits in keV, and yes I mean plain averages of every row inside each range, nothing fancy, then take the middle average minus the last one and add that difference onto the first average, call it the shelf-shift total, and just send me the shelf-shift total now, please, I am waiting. 40.0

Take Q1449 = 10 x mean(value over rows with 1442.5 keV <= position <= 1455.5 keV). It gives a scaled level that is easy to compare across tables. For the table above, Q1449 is 350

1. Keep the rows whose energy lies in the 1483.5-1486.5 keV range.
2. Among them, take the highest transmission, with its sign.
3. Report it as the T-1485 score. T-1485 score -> 33.3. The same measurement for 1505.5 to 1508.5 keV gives 34.02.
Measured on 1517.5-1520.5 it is 35.38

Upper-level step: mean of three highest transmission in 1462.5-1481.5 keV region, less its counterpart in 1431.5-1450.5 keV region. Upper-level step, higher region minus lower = -3.4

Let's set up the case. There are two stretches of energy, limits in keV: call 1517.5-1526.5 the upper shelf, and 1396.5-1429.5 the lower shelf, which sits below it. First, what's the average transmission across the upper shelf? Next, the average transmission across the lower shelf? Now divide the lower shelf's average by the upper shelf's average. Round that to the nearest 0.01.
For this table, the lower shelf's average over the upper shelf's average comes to 1.04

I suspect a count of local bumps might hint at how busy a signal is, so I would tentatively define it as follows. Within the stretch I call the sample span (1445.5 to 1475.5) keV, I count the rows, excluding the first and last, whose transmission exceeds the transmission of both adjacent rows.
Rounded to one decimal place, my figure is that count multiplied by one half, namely 3.5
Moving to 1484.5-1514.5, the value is 5.0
